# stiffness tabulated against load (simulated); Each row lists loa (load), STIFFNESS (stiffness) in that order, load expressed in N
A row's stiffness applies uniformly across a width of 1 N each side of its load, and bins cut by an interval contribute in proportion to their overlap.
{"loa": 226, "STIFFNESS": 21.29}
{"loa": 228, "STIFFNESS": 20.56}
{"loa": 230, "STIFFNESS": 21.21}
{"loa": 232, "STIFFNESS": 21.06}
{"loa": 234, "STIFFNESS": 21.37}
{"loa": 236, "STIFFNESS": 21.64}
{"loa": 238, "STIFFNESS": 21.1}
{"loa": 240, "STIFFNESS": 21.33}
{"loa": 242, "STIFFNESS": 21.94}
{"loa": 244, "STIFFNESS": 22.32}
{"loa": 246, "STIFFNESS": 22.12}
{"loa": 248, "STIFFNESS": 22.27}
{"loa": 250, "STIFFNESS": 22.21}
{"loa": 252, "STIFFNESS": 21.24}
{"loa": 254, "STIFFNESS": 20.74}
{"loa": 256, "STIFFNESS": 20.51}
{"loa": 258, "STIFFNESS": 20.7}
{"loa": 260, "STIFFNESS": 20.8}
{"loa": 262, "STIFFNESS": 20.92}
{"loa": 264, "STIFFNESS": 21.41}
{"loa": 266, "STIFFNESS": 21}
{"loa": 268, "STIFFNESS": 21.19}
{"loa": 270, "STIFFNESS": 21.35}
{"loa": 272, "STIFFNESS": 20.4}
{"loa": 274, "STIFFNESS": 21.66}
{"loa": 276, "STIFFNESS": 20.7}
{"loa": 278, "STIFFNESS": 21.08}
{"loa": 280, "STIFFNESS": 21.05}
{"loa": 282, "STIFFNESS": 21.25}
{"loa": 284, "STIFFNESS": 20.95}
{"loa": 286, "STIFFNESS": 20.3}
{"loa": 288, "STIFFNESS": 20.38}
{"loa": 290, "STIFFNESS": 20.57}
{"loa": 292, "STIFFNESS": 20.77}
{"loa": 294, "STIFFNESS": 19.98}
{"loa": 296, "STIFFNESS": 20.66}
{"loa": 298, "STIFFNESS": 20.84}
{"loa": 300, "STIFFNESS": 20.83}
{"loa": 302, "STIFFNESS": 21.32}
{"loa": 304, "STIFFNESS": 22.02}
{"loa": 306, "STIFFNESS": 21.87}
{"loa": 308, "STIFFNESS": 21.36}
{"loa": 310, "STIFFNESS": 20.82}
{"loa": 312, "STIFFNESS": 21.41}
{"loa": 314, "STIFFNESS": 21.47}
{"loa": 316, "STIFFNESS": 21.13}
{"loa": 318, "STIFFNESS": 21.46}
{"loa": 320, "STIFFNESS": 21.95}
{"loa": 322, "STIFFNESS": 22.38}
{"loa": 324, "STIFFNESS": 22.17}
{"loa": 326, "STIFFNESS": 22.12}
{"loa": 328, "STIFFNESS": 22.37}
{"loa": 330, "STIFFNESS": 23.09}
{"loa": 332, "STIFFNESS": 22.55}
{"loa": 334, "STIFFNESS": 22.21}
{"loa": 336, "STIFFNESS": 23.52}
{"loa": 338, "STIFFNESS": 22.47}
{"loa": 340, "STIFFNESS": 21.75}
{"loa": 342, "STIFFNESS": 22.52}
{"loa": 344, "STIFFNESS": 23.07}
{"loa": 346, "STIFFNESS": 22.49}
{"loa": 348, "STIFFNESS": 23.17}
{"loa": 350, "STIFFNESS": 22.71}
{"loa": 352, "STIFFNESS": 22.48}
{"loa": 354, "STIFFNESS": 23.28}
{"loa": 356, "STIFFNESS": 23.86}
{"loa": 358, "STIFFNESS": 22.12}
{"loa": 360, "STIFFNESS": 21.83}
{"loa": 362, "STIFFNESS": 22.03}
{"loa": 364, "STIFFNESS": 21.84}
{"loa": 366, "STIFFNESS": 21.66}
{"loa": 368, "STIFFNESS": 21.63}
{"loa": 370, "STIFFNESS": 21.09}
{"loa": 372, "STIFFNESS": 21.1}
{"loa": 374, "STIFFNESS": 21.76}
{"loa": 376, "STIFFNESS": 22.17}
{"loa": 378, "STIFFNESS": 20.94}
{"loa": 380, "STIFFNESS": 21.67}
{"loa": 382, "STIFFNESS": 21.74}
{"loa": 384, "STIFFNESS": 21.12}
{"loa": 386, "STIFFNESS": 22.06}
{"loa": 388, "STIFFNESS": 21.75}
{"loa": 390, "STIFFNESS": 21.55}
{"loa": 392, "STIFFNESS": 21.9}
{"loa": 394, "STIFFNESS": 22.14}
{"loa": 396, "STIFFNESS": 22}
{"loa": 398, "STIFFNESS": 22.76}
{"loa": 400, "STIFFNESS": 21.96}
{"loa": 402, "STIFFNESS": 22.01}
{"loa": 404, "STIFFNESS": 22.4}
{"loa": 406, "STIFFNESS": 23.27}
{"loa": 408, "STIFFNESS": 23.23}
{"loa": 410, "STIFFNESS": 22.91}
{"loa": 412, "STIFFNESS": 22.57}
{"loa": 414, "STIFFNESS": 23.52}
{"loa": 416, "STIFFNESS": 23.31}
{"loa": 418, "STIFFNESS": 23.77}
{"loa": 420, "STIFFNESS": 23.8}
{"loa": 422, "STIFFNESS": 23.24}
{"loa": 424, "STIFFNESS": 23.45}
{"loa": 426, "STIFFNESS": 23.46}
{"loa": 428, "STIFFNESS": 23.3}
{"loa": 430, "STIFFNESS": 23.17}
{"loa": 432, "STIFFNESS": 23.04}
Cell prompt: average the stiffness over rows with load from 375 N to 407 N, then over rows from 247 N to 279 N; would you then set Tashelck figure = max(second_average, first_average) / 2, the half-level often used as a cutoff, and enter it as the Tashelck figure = 11.0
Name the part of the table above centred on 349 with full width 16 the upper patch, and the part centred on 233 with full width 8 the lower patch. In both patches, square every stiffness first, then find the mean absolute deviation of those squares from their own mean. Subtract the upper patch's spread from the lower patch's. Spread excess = -10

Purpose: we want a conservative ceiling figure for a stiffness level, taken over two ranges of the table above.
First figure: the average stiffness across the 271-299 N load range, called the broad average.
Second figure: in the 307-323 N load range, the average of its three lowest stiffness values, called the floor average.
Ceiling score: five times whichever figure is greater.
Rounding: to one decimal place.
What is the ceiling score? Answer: 105.5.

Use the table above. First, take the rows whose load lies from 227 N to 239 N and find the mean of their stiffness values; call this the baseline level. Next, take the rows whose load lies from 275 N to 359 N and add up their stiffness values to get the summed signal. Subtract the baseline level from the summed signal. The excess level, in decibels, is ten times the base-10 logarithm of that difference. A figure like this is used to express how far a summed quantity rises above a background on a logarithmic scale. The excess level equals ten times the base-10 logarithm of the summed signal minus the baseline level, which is 29.5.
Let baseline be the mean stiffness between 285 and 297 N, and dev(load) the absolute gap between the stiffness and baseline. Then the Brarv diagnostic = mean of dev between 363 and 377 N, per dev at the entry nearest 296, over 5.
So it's 1.1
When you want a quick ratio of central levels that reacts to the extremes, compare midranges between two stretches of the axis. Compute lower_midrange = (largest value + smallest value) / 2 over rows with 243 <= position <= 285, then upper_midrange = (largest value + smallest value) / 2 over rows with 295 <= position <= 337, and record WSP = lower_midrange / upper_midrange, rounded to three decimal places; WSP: 0.967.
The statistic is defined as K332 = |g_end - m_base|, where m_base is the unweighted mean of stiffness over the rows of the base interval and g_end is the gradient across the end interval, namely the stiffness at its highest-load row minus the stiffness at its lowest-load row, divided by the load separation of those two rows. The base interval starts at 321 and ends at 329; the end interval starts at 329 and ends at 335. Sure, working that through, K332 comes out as 22.5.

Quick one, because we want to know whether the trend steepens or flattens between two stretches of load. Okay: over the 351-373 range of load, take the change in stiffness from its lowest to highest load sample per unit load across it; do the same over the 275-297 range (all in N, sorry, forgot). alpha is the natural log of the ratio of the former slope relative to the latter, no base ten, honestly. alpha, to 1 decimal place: 3.5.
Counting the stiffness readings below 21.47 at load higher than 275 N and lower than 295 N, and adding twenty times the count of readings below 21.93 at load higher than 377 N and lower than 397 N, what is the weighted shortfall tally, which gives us 150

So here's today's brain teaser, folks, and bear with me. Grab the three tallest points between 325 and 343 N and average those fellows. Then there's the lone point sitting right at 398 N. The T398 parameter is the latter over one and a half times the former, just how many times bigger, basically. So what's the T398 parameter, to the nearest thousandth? 0.658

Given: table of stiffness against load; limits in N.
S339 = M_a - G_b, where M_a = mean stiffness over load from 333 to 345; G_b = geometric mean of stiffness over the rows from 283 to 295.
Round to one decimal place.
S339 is 2.1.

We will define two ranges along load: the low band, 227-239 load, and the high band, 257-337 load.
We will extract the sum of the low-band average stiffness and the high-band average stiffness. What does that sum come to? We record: 42.5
